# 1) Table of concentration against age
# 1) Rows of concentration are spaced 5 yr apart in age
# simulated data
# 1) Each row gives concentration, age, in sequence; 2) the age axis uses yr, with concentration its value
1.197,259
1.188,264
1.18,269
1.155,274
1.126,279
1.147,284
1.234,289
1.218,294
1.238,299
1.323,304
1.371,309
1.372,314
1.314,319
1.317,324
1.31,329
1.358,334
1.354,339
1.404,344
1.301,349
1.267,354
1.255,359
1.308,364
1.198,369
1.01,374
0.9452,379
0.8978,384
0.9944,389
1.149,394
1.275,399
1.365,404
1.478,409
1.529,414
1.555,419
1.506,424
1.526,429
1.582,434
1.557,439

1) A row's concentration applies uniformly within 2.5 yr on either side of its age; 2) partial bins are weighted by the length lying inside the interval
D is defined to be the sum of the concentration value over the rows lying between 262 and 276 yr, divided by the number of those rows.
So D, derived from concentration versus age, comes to 1.17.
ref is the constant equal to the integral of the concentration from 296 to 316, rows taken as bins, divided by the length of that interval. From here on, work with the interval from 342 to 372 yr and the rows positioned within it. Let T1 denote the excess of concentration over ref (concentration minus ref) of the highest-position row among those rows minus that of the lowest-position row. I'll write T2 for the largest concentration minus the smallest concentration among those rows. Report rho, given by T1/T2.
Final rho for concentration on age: -1.0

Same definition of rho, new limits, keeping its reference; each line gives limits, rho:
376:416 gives 0.9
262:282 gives -1.0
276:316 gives 1.0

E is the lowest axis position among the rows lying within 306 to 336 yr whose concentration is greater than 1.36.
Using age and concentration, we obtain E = 309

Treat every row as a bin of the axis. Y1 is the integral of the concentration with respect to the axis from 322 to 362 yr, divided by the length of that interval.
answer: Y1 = 1.32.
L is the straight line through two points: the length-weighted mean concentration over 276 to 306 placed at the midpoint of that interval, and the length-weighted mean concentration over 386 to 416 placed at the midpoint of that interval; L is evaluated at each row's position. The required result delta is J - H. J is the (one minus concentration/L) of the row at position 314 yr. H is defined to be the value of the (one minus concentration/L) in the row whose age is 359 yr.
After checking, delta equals -0.12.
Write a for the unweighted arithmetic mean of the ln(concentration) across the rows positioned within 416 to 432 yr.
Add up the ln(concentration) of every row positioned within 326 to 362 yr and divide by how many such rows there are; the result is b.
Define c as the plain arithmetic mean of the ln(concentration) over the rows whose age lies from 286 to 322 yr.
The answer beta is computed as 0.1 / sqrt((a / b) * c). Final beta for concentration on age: 0.16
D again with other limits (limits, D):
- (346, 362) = 1.27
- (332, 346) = 1.37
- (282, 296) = 1.20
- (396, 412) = 1.37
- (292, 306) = 1.26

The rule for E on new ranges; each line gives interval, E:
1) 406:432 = 409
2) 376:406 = 404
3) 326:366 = 344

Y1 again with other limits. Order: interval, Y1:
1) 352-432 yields 1.27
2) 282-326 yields 1.28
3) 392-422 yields 1.40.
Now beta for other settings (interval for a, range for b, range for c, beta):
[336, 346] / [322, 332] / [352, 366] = 0.19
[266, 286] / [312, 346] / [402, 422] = 0.23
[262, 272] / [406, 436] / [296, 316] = 0.30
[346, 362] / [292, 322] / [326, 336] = 0.20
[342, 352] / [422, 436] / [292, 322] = 0.23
